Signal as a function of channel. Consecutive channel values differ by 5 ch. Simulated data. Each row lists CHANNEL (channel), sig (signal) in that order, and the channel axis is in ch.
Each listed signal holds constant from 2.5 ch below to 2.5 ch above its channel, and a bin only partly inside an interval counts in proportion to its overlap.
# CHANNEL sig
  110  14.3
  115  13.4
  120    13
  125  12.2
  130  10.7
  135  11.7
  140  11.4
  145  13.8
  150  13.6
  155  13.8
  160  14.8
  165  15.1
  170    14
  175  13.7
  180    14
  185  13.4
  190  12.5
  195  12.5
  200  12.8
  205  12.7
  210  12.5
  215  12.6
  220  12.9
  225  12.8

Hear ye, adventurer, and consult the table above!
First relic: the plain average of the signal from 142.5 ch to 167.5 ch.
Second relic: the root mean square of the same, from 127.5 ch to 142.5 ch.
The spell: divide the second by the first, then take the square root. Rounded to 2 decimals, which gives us 0.89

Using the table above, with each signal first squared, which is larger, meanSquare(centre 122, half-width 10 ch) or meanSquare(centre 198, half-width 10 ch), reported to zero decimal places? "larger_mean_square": 159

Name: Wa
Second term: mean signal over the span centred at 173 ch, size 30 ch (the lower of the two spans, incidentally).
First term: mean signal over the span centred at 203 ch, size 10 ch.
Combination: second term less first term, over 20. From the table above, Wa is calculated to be 0.07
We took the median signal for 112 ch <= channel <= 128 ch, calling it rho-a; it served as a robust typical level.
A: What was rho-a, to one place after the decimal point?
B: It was 13.0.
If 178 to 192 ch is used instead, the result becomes 13.4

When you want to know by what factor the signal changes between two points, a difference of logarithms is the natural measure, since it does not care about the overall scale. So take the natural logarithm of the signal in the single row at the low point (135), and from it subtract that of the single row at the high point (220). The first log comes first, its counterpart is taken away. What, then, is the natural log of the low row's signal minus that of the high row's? -0.10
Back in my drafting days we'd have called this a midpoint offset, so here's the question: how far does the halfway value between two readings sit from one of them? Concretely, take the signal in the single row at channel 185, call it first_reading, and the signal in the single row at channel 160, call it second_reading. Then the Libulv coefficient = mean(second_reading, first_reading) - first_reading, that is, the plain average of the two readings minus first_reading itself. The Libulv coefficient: 0.70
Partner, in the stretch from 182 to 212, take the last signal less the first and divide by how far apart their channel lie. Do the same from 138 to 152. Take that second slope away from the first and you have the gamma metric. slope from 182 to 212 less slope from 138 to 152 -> -0.256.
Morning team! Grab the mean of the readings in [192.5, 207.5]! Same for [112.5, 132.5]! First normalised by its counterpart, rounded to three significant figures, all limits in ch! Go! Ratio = 1.03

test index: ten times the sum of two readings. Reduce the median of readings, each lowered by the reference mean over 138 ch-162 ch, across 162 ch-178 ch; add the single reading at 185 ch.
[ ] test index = 139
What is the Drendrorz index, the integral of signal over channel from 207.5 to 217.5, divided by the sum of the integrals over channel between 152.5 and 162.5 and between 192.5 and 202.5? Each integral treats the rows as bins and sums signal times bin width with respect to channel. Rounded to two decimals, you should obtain 0.47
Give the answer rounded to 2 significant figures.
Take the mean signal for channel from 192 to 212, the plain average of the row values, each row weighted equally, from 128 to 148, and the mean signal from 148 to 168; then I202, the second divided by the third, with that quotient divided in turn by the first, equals 0.066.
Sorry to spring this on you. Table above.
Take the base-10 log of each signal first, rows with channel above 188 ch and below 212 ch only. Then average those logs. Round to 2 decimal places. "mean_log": 1.10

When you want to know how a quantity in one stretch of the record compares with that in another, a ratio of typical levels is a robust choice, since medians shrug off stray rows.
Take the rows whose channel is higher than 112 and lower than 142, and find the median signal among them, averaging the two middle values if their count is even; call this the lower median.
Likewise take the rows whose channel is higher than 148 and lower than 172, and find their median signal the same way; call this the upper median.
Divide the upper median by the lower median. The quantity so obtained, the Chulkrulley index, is 1.17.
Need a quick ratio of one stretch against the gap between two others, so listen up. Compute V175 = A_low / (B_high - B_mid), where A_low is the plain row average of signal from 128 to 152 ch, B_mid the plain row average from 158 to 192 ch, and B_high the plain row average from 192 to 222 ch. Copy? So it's -10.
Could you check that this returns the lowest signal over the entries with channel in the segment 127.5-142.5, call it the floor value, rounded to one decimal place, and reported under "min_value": 10.7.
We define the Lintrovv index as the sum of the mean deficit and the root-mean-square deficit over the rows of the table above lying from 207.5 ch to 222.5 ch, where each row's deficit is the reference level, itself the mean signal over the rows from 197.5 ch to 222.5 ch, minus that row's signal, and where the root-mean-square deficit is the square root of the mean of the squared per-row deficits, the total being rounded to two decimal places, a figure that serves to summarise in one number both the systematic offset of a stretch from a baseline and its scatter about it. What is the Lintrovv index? 0.21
